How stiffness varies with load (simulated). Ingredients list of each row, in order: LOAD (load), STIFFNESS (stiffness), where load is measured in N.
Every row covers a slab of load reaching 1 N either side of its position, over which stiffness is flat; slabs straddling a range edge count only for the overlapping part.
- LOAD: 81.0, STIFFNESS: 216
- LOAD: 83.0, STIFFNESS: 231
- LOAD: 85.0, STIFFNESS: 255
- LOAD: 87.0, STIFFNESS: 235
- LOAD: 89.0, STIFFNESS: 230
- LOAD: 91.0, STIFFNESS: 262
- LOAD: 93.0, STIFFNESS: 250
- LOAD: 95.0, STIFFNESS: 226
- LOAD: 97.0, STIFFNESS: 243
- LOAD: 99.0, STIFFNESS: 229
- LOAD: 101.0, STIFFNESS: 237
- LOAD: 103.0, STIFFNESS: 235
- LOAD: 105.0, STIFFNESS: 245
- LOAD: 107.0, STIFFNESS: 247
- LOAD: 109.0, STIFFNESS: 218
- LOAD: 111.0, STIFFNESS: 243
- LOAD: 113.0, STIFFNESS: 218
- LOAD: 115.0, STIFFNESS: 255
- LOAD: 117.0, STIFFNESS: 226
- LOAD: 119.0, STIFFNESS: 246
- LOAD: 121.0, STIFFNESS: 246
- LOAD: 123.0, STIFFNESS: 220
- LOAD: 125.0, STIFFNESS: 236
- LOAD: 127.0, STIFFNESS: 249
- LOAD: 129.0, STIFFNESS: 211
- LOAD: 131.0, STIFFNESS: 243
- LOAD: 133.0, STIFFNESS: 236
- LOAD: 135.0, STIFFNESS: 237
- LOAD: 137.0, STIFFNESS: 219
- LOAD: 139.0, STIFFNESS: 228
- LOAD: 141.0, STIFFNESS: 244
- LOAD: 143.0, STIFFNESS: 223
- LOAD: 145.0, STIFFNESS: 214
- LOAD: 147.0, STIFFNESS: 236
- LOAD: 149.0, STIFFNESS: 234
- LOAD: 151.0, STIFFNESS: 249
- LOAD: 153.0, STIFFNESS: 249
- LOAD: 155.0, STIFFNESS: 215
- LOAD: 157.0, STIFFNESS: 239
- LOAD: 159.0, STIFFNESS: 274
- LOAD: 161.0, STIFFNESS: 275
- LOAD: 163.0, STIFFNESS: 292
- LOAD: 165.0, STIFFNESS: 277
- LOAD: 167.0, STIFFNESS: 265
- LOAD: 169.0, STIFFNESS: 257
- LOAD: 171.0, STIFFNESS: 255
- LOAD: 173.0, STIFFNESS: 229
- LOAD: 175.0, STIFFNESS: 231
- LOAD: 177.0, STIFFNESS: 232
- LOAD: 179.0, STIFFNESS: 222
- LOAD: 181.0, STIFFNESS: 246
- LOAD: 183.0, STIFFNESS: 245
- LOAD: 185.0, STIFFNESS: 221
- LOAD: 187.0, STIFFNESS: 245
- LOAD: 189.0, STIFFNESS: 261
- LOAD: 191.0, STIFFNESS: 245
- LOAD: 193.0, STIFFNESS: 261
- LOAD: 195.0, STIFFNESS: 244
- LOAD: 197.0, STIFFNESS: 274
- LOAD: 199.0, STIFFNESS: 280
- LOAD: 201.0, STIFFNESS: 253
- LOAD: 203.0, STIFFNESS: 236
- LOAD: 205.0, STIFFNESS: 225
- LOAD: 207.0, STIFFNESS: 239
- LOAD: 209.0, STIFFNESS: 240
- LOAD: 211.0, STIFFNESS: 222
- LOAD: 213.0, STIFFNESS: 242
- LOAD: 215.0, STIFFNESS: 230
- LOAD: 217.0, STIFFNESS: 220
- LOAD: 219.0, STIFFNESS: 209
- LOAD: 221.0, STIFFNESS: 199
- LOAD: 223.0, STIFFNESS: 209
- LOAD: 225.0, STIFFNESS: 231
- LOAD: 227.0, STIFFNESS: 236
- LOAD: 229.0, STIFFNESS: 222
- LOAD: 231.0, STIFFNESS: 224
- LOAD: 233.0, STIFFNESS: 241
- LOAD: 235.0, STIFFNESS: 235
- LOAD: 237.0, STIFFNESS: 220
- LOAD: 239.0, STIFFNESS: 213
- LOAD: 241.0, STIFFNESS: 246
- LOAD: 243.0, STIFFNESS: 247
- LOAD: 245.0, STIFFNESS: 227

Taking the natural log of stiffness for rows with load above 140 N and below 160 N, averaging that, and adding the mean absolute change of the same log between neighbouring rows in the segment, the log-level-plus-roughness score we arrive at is 5.55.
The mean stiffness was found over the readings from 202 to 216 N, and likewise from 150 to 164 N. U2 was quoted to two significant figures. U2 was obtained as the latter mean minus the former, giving 23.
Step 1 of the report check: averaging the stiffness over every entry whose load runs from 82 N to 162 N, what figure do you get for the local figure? 238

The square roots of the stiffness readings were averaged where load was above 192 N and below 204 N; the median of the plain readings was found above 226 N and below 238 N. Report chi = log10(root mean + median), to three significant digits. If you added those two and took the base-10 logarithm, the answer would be 2.39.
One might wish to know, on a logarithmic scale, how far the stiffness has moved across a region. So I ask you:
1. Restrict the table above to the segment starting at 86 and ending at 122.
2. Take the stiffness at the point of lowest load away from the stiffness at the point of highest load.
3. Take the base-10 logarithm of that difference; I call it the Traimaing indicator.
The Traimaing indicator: 1.0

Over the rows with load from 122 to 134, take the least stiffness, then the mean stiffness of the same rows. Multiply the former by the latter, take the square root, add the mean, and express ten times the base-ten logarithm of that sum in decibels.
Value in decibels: 26.57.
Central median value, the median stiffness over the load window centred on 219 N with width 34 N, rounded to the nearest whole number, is 230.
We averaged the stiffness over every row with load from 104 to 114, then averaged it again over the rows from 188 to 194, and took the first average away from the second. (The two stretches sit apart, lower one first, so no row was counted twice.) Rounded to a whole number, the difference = 21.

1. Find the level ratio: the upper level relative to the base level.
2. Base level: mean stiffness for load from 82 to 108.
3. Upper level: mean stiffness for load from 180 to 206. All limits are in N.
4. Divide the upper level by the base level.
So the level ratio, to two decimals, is 1.04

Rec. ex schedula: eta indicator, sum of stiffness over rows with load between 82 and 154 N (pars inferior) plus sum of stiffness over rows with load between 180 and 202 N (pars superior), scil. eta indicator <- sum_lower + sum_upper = 11280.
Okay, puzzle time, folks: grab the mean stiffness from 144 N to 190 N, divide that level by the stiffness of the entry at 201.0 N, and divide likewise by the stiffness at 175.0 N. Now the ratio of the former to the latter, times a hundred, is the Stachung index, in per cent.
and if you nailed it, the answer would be 91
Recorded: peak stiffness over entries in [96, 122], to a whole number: 255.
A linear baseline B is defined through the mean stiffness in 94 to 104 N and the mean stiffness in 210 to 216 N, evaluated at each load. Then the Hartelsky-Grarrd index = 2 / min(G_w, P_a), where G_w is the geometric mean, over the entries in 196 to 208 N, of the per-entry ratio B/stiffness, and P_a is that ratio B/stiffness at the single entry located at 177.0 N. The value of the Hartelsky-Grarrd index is 2.16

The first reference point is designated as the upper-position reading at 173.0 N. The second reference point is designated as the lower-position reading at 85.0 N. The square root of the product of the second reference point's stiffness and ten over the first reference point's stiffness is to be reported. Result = 3.34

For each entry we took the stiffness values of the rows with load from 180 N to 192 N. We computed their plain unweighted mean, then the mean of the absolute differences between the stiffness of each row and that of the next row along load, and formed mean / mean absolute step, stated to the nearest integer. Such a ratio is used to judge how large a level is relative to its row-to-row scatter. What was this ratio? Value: 15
